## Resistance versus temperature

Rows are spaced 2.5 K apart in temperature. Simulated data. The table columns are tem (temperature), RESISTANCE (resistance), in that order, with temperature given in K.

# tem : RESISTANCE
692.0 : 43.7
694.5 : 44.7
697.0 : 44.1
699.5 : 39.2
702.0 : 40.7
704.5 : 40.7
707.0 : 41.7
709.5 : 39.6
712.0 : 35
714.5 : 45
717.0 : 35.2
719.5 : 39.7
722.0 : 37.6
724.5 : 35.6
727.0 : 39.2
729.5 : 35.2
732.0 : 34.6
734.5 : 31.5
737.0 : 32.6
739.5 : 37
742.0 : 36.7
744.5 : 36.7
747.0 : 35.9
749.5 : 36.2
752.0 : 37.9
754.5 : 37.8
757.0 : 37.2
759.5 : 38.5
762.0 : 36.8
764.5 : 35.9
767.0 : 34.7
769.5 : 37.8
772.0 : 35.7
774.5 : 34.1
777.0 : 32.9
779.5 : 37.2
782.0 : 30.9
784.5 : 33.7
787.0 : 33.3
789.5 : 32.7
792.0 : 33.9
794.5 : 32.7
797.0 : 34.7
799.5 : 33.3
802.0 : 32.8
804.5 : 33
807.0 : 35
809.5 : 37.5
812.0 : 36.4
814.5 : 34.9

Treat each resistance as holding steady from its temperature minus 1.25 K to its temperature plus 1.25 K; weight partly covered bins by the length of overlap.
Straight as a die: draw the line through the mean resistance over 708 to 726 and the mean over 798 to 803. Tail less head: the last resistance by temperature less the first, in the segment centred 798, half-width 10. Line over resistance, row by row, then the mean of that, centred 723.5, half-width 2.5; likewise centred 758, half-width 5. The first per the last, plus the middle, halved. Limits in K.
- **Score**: 1.7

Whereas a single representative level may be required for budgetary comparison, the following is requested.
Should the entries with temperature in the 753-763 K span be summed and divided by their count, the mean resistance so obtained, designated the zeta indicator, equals 37.6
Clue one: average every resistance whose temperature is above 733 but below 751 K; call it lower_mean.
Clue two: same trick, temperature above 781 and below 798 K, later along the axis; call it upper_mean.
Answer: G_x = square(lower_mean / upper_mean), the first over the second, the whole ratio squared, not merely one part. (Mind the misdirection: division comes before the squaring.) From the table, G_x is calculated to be 1.13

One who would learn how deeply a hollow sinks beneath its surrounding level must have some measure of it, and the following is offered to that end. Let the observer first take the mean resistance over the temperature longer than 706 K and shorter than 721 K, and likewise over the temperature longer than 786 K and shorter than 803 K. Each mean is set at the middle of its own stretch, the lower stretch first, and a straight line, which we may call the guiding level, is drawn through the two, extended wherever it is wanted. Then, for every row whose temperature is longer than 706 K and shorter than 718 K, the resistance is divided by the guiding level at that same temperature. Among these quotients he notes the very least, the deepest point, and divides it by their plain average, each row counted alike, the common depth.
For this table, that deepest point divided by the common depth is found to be 0.89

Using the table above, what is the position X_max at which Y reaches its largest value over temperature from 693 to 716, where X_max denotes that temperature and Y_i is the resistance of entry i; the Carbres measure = 714.5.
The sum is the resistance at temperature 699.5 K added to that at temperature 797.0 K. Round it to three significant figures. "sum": 73.9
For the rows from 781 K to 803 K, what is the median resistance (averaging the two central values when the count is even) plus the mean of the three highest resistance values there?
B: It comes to 67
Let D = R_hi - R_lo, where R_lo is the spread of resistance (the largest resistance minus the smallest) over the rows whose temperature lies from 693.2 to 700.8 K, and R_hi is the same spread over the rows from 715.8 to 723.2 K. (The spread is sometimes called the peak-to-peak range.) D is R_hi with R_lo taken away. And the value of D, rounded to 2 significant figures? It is -1.0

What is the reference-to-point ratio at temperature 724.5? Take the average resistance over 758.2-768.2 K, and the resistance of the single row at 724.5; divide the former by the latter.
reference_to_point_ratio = 1.02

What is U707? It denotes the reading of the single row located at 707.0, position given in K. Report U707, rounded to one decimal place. 41.7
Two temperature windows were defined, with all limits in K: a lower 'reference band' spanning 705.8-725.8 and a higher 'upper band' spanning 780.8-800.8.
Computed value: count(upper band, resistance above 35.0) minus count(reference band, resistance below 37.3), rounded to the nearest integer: -3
